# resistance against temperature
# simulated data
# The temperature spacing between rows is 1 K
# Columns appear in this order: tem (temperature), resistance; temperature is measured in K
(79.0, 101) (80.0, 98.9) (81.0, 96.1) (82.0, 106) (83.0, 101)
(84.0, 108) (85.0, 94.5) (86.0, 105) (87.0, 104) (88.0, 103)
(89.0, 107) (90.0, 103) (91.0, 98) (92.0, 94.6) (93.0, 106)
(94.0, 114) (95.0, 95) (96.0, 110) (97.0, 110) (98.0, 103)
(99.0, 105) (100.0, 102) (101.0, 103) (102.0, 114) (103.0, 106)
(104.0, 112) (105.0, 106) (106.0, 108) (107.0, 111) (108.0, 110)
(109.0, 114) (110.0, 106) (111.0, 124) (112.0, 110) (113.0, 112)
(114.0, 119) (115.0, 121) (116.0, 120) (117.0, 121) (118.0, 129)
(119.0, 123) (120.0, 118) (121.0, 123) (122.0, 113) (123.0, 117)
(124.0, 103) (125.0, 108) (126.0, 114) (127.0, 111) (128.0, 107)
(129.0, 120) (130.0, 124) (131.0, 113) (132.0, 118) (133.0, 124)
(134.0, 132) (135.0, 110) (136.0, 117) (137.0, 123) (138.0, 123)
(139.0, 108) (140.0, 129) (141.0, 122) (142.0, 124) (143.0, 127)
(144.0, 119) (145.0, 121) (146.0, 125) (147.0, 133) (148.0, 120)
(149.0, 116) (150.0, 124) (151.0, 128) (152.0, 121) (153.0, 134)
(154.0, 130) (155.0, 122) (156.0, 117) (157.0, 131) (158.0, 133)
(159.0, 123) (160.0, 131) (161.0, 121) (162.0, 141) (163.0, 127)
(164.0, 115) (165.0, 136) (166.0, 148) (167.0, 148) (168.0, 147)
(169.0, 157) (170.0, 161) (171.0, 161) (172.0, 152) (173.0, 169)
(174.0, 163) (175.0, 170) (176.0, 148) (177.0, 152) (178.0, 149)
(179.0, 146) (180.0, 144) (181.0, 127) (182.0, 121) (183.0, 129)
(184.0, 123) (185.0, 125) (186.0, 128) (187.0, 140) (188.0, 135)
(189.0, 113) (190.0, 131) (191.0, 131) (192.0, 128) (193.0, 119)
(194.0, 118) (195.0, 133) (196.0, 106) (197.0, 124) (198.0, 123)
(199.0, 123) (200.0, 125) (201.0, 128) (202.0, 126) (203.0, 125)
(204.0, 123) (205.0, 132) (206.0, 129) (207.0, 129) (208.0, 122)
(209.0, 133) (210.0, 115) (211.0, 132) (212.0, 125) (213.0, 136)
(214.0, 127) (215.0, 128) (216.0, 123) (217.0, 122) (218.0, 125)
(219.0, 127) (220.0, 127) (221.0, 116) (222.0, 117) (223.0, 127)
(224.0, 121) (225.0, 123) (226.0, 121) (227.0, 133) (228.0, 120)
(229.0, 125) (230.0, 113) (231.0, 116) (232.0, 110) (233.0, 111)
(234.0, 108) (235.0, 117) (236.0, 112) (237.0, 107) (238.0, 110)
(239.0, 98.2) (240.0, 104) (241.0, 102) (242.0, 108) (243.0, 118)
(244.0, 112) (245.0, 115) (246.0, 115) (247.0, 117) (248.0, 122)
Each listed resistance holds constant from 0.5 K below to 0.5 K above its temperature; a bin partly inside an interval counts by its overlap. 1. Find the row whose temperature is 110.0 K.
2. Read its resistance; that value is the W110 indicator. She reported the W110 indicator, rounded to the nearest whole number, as 106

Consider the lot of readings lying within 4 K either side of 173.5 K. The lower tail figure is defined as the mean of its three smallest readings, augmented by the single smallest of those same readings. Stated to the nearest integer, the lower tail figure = 299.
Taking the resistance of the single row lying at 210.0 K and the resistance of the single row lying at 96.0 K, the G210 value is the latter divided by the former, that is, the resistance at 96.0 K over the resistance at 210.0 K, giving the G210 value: 0.96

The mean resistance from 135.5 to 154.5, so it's 123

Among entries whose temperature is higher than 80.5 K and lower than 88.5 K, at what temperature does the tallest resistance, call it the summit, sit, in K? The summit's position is 84.0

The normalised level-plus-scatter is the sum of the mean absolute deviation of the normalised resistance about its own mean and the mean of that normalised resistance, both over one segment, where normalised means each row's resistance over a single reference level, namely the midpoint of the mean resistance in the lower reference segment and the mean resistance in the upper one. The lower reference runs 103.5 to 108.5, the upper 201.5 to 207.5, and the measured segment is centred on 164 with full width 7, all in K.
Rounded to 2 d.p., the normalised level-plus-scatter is 1.22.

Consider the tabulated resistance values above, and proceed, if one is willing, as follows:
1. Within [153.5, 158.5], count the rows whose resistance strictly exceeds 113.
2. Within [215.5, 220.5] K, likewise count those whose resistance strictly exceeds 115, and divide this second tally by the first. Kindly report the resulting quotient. 1.00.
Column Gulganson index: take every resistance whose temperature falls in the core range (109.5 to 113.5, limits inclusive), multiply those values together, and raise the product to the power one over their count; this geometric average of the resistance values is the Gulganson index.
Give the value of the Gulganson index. 113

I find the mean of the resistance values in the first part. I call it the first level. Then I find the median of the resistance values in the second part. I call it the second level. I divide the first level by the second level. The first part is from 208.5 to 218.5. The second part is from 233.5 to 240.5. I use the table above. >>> 1.17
